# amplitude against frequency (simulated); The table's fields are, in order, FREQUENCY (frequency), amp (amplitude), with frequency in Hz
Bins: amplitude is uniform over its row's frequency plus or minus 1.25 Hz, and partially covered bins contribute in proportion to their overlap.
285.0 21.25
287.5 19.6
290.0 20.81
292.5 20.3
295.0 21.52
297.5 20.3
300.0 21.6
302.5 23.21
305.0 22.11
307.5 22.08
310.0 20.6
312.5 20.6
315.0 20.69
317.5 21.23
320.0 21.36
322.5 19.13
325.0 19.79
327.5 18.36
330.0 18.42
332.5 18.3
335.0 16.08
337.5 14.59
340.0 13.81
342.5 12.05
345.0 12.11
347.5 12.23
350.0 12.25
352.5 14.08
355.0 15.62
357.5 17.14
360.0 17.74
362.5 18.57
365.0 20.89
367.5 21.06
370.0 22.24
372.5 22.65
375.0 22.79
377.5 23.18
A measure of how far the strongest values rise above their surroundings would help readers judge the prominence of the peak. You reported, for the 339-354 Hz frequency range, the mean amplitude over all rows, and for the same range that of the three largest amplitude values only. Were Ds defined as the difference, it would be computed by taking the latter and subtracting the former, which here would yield 0.6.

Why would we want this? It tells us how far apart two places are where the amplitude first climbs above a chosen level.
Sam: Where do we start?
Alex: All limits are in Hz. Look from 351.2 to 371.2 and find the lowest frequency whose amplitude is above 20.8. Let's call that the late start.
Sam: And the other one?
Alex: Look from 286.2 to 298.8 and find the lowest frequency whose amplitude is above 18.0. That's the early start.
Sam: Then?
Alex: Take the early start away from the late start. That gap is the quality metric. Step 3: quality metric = 77.5 Hz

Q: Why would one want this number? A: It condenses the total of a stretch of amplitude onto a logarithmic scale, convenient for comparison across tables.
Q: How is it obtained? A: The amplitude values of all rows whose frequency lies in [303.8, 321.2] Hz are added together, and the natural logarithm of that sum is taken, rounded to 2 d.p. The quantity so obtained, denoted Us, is 5.00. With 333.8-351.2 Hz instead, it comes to 4.53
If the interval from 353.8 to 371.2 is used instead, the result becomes 4.89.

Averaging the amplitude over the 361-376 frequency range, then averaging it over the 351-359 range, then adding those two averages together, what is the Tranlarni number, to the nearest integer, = 37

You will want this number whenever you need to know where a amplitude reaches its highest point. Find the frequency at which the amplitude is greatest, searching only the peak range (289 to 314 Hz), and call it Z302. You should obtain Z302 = 302.5 Hz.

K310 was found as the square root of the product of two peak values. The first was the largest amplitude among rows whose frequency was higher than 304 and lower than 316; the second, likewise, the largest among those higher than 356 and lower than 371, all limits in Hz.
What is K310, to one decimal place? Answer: 22.2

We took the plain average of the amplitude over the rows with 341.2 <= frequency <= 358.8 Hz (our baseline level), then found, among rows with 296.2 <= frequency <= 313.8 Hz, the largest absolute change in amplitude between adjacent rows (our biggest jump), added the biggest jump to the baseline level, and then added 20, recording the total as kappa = 35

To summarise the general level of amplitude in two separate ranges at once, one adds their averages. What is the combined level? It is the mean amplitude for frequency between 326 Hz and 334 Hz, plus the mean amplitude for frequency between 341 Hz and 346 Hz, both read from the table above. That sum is 30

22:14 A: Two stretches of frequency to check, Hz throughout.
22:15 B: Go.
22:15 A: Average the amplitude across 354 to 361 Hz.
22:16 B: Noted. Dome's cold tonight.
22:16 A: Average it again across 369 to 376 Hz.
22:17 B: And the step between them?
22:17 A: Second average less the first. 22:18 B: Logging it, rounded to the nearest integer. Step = 6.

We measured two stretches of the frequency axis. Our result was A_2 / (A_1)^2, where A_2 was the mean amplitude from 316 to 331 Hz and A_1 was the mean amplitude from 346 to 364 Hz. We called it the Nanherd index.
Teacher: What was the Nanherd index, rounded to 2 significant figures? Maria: 0.083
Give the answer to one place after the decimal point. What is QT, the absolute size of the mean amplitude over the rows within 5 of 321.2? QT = 20.4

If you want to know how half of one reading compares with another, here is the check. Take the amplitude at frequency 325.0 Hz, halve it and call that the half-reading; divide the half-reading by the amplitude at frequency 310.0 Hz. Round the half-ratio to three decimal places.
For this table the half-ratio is 0.480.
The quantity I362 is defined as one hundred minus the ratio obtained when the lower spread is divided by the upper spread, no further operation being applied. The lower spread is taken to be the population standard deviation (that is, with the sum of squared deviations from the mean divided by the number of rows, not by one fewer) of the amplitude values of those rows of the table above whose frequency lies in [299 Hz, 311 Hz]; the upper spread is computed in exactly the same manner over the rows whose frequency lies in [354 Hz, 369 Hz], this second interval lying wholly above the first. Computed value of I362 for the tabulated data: 99.6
